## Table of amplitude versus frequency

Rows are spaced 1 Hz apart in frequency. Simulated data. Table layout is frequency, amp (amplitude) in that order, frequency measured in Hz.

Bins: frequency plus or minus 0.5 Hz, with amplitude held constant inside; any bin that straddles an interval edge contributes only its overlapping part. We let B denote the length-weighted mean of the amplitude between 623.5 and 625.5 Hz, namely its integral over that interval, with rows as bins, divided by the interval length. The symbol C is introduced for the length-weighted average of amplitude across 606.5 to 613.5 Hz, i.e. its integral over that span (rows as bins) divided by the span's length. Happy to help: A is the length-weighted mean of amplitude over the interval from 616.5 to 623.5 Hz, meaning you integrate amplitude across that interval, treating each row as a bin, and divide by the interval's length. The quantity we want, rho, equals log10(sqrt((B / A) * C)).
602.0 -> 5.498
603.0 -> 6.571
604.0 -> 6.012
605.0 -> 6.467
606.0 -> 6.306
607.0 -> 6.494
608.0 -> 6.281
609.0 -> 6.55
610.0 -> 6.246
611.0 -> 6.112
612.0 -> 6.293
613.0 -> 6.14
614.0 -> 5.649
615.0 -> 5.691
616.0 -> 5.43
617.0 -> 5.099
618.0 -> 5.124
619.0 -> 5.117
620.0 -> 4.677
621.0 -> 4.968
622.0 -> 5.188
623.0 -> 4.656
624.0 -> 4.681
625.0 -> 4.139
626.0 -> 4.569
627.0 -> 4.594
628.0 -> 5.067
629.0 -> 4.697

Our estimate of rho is 0.374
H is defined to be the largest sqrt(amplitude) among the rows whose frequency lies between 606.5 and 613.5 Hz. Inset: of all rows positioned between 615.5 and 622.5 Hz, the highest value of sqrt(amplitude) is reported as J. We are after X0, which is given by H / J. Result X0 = 1.10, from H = 2.56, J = 2.33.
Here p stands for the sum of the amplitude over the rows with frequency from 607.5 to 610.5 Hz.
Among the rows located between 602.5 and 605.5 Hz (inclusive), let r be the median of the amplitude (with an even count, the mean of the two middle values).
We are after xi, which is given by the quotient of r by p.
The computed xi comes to 0.34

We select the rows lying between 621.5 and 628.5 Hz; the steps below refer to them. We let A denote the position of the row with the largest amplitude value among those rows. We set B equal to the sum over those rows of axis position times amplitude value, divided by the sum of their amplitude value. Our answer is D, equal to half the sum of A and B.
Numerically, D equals 623.5 Hz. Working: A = 622.0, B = 625.0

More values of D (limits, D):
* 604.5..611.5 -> 608.5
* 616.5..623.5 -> 621.0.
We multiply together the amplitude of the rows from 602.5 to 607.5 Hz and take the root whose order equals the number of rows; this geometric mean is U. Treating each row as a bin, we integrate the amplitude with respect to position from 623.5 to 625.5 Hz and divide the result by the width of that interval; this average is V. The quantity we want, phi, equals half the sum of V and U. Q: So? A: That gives 5.4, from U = 6.4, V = 4.41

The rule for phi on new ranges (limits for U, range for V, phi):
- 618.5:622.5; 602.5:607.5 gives 5.7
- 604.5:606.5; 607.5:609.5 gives 6.4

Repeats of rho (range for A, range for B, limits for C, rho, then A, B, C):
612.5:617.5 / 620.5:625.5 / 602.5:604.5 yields 0.362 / 5.6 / 4.7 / 6.29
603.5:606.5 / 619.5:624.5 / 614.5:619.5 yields 0.306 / 6.3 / 4.8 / 5.29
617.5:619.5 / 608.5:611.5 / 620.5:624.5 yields 0.389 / 5.1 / 6.3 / 4.87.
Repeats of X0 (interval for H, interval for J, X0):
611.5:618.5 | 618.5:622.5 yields 1.10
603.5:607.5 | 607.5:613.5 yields 1.00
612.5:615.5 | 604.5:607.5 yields 0.97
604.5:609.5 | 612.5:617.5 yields 1.03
